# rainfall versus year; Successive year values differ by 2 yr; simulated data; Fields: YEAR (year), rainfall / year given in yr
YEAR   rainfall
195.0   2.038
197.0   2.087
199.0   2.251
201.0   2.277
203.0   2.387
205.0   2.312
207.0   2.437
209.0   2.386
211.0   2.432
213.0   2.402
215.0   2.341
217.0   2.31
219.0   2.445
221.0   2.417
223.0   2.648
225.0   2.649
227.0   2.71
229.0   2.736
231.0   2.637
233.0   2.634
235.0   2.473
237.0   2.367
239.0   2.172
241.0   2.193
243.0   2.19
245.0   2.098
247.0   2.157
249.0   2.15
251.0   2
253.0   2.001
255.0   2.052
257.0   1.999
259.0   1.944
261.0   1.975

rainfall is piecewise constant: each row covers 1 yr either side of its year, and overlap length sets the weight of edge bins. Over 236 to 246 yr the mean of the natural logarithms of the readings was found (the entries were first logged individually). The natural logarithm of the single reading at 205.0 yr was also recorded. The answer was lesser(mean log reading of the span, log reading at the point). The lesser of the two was 0.79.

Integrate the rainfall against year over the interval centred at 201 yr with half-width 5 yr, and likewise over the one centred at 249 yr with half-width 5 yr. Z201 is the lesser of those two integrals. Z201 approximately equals 20.8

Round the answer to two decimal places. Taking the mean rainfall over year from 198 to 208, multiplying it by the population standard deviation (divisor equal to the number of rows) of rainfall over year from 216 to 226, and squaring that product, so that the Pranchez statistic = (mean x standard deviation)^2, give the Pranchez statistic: 0.10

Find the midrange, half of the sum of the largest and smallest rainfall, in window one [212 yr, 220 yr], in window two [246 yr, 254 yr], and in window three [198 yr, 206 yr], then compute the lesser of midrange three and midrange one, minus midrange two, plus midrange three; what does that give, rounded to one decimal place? 2.6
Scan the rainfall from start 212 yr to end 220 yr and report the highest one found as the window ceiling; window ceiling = 2.445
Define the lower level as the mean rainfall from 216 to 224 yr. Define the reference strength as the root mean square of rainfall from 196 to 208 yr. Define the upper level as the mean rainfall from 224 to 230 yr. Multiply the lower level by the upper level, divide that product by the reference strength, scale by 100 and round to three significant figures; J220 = 289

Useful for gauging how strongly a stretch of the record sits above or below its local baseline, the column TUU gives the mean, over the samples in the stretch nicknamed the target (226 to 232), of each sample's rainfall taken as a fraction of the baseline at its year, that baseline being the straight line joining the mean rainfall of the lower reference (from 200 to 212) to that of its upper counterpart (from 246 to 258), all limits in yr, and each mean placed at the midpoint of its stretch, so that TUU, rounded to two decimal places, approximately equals 1.22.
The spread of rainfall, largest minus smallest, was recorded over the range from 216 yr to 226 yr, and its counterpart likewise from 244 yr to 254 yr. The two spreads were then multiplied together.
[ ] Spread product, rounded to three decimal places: 0.053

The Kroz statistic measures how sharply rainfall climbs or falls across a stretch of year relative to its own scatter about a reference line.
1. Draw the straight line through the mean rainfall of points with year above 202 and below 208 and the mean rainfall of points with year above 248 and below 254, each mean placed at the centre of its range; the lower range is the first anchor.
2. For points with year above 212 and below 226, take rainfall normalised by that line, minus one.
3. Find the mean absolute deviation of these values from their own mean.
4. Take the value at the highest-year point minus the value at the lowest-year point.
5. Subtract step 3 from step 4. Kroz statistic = 0.09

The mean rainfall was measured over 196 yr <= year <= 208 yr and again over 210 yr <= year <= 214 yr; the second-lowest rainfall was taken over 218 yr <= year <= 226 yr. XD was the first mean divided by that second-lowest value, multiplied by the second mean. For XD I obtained 2.27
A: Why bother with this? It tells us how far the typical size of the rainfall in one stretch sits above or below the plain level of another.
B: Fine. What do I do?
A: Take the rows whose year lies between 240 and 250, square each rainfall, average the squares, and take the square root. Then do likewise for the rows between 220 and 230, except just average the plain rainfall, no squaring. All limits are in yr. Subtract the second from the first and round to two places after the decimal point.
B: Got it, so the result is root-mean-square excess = -0.47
